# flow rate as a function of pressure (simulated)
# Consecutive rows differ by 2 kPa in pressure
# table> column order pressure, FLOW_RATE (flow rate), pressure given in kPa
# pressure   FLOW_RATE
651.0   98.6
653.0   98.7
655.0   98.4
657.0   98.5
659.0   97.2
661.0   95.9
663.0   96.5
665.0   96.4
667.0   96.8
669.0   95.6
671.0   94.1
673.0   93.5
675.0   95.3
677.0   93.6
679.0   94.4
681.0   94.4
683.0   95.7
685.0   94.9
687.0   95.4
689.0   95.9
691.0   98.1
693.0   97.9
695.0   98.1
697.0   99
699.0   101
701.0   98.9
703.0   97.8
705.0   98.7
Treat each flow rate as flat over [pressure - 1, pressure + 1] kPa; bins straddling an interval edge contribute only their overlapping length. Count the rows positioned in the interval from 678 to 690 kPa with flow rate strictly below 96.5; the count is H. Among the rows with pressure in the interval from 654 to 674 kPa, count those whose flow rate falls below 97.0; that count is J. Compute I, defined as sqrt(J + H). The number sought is 3.61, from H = 6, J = 7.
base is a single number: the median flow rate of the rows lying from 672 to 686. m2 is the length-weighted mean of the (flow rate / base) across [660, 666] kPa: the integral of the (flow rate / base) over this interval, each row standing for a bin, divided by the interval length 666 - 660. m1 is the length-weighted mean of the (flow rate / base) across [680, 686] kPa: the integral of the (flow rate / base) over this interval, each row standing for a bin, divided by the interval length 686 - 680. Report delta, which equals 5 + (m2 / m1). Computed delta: 6.01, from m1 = 1.006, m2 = 1.020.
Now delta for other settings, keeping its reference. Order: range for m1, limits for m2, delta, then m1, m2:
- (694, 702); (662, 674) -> 5.96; 1.051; 1.011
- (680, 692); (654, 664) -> 6.02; 1.014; 1.031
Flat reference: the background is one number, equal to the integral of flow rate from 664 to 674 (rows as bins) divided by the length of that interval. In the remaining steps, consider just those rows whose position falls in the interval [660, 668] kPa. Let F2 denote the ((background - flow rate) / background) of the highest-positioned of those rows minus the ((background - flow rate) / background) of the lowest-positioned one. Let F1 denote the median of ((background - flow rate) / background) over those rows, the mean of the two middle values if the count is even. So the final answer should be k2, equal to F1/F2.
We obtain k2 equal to 1.3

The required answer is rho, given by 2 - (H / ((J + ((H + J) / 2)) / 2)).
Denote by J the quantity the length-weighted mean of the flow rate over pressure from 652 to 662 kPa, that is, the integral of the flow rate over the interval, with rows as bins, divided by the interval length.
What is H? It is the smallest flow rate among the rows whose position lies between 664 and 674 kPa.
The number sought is 1.03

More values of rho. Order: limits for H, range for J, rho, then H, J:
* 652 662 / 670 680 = 0.99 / 95.9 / 94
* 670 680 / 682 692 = 1.02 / 93.5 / 96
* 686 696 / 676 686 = 0.99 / 95.4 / 95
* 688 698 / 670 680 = 0.99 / 95.9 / 94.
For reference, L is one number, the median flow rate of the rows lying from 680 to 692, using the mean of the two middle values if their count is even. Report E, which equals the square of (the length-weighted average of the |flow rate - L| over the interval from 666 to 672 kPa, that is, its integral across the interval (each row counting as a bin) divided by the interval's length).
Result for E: 0.8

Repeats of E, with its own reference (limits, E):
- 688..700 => 7.7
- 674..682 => 1.3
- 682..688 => 0.1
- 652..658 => 8.9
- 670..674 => 3.1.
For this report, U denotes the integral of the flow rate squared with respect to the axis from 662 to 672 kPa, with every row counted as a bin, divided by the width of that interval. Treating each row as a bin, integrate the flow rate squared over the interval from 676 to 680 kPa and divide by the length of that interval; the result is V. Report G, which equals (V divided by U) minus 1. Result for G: -0.039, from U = 9194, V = 8836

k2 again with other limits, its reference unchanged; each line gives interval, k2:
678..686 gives -1.3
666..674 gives 0.1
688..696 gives 1.2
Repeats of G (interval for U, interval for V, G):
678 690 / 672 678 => -0.021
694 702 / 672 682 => -0.098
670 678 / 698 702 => 0.128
